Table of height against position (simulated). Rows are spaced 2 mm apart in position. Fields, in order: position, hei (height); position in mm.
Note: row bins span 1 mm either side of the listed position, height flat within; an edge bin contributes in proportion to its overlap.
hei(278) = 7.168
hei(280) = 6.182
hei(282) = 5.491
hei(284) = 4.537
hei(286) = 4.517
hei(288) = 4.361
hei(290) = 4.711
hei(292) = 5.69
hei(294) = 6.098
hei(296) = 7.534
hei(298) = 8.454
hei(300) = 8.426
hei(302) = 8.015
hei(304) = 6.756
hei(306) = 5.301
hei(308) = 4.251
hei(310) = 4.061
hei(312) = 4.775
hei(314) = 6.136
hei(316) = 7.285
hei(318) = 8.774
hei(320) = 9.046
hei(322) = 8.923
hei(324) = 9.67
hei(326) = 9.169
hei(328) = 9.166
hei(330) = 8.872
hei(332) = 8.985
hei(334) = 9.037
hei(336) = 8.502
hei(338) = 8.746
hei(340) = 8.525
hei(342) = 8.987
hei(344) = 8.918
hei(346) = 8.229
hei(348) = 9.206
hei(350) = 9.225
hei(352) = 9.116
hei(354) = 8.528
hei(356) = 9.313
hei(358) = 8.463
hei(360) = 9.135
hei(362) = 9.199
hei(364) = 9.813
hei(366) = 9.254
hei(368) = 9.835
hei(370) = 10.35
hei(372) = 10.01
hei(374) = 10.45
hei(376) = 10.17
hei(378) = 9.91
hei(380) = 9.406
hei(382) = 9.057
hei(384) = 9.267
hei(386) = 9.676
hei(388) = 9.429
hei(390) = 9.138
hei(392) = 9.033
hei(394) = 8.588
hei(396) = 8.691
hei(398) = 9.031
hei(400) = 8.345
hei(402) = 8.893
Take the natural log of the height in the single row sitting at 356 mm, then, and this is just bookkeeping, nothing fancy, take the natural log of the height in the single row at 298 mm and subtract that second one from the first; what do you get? 0.10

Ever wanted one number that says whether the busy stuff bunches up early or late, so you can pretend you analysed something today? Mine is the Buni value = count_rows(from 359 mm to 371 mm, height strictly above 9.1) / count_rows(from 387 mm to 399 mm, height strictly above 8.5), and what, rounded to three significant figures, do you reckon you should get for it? 1.00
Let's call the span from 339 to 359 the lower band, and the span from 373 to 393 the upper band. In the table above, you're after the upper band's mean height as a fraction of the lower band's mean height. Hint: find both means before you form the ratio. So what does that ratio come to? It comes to 1.08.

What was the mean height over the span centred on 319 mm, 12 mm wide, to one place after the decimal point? 8.3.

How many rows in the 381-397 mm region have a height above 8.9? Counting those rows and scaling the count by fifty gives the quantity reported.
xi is 300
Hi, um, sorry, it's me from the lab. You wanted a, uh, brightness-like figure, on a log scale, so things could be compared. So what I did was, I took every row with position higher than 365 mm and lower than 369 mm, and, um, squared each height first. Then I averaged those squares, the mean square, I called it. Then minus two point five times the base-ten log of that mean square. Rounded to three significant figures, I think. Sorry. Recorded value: -4.90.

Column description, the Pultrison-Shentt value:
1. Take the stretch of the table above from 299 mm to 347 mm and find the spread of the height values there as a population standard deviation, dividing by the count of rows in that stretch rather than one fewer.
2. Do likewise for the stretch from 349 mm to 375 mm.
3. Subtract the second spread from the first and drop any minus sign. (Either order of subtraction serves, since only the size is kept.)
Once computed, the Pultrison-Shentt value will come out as 1.1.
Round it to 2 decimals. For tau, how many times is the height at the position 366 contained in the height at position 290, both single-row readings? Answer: 0.51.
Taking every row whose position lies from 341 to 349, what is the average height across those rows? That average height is 8.8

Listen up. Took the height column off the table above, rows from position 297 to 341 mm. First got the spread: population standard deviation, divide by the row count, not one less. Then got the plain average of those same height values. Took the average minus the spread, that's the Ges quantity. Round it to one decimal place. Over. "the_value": 6.1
